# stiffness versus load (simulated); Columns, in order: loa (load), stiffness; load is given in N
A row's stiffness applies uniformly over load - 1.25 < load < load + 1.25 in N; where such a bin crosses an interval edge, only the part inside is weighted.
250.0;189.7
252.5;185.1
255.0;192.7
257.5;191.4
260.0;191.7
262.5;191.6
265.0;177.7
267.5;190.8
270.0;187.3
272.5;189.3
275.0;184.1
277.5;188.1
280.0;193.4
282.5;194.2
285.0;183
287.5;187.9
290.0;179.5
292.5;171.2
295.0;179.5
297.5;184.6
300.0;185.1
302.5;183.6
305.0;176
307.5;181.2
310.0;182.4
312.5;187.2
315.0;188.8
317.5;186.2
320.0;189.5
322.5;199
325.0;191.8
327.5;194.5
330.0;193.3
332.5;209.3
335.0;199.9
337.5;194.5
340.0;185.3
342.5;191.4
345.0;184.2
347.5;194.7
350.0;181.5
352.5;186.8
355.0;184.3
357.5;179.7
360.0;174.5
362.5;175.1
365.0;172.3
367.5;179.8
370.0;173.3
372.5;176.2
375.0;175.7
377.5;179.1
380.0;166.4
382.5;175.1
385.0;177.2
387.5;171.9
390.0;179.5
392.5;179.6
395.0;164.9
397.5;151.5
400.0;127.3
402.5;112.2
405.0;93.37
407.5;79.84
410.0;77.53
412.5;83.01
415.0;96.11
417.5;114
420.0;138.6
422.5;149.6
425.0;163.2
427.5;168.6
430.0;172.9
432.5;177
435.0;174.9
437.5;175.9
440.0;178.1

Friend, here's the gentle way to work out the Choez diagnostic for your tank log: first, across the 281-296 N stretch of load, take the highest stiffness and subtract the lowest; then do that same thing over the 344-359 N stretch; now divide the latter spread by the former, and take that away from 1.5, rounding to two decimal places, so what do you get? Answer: 0.85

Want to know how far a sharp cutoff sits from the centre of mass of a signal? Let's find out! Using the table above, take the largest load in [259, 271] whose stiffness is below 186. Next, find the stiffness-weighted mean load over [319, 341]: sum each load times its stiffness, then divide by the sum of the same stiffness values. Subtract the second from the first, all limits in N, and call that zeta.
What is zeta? -65.0 N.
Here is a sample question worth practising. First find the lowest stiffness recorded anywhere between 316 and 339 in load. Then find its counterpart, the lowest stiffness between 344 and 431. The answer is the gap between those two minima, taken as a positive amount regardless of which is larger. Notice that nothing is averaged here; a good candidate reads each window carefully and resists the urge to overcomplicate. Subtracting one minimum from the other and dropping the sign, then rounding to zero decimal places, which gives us 109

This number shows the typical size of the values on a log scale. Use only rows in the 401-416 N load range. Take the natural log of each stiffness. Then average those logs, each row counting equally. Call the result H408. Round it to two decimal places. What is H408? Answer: 4.50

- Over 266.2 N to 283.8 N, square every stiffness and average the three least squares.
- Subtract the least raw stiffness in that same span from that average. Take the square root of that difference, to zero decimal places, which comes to 186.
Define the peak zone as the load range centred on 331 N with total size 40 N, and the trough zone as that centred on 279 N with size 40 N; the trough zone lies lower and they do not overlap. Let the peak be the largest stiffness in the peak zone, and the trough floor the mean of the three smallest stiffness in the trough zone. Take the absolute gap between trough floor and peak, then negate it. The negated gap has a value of -33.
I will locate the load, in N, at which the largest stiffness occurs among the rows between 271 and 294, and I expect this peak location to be 282.5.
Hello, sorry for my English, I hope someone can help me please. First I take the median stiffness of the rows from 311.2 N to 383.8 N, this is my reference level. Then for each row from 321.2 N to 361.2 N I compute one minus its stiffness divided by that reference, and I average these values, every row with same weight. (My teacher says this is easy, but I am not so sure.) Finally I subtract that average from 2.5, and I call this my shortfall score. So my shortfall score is 2.53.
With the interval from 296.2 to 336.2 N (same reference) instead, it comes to 2.52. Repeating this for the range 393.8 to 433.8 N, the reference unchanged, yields 2.20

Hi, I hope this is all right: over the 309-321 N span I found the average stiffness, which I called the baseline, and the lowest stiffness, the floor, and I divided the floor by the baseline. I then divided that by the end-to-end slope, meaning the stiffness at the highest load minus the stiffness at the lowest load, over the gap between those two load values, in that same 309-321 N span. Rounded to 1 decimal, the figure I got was 1.4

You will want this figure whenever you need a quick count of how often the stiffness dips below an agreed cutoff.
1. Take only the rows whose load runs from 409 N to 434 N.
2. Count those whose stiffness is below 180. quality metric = 10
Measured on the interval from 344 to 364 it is 3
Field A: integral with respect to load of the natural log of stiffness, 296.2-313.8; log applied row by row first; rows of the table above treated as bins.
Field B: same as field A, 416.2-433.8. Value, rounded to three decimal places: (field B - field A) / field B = -0.035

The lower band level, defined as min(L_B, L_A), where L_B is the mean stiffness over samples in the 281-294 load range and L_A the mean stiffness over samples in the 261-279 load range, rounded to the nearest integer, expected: 183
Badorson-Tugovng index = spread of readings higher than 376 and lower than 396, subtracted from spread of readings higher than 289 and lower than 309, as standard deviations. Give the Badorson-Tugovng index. -1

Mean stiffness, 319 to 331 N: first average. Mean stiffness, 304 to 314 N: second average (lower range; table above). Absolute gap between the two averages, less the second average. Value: -170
